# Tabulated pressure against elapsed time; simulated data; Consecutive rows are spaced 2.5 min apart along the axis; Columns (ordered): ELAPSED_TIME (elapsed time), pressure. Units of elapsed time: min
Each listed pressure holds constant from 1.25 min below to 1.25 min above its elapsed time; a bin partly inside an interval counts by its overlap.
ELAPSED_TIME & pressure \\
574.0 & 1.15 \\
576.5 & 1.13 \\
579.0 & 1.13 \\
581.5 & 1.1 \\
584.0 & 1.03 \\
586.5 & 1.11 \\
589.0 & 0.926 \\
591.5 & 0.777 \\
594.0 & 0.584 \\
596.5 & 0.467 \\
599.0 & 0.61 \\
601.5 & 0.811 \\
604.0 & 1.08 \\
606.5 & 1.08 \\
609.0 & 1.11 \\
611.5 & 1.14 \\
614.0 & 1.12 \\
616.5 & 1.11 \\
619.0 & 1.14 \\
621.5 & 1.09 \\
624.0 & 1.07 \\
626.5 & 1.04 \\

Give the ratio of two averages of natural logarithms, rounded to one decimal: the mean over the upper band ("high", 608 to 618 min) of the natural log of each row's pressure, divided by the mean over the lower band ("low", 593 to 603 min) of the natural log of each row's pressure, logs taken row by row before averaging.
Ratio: -0.2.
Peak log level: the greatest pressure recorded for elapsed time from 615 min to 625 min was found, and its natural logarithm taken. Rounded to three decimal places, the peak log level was 0.131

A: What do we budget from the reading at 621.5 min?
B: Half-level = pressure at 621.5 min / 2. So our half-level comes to 0.545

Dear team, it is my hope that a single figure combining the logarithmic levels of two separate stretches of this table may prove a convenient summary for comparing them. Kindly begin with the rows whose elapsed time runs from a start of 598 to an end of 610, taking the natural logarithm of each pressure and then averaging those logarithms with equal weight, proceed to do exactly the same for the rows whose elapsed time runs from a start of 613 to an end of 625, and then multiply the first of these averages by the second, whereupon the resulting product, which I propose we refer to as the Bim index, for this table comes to -0.009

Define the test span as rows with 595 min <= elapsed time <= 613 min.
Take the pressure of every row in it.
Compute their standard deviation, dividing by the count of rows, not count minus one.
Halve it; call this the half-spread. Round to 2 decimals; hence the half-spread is 0.13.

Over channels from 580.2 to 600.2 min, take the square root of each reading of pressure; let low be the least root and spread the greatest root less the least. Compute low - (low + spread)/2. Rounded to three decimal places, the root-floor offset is 0.157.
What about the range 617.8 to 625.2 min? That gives 0.501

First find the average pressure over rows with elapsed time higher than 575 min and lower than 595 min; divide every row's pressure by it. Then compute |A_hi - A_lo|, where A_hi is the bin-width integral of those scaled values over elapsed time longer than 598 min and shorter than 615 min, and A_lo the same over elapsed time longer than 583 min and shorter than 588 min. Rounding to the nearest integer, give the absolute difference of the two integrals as 12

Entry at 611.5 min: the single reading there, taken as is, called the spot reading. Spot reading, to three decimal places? 1.140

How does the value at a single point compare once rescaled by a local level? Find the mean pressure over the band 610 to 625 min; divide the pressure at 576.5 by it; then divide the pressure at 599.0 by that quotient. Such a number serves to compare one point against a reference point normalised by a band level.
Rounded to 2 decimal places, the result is 0.60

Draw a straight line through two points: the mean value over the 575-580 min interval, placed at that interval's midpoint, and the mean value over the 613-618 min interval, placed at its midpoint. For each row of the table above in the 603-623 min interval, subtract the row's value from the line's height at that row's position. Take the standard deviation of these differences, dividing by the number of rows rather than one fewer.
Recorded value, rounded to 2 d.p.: 0.02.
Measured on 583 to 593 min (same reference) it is 0.12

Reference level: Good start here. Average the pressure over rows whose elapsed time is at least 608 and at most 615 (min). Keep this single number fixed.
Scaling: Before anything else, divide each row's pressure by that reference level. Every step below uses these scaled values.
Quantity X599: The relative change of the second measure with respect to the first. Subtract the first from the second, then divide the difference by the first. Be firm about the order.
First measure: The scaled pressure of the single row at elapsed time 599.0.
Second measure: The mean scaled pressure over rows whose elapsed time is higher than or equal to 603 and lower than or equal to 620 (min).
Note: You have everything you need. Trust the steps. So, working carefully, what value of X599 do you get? 0.8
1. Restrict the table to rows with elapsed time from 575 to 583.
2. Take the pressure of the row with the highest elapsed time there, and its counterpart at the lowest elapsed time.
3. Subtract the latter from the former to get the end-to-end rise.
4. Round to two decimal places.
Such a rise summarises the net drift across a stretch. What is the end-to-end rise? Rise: -0.03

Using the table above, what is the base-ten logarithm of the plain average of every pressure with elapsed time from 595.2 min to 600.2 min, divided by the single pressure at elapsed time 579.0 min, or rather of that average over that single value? -0.32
